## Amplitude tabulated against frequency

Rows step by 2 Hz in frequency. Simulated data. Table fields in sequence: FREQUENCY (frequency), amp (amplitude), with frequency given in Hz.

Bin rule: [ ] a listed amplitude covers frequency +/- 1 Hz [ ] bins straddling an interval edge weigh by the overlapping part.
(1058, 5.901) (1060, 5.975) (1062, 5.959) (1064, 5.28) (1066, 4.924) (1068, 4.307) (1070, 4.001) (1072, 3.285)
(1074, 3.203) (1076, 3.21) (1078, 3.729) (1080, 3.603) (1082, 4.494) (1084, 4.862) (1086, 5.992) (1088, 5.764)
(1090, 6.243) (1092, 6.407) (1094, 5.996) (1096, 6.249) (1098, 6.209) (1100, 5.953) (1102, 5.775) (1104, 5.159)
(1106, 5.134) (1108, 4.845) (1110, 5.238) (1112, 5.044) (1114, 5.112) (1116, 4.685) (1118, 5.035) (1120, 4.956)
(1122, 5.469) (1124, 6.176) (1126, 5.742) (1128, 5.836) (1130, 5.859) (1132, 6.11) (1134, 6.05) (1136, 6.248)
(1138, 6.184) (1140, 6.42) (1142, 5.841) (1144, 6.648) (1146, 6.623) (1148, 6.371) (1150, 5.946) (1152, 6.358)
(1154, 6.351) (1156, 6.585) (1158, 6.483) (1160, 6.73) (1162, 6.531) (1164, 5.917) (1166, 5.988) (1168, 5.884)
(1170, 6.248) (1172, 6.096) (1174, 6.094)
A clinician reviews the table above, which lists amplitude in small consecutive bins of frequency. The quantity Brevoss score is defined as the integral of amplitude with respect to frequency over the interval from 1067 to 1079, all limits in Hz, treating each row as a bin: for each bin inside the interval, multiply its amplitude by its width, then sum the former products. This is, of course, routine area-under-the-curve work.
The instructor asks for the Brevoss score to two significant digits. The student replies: 43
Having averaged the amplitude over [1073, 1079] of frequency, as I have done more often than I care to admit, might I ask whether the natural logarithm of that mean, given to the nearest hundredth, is 1.22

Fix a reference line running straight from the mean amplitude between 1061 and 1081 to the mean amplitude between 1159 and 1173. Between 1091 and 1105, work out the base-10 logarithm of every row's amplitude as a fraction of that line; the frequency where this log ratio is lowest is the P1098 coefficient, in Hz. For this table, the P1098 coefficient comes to 1104 Hz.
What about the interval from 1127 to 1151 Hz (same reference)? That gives 1150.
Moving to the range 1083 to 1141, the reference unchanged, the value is 1116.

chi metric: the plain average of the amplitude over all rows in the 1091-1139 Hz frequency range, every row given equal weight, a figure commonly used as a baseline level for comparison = 5.64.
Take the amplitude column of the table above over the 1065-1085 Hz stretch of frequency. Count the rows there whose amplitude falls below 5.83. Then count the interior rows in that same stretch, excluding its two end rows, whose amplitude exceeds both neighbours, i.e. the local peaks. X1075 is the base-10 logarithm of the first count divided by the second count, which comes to 1.0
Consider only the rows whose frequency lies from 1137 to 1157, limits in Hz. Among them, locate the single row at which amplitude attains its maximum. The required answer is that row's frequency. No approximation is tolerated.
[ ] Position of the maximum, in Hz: 1144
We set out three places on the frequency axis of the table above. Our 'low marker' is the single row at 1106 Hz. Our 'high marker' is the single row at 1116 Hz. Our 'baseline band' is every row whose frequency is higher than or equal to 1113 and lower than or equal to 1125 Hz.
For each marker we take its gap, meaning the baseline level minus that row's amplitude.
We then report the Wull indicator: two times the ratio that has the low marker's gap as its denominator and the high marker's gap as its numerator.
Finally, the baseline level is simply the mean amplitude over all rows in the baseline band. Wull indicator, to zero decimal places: 11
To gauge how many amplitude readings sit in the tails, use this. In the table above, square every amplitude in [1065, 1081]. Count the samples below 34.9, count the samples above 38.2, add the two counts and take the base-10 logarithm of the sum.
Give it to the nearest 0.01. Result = 0.90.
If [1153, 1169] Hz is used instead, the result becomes 0.78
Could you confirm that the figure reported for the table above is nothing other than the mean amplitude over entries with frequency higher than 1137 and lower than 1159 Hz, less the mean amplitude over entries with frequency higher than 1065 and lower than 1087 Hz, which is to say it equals 2.2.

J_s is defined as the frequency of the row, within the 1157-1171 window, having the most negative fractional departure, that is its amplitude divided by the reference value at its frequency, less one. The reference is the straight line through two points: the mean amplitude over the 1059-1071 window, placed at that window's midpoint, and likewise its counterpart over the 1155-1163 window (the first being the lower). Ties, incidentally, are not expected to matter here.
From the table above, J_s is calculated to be 1168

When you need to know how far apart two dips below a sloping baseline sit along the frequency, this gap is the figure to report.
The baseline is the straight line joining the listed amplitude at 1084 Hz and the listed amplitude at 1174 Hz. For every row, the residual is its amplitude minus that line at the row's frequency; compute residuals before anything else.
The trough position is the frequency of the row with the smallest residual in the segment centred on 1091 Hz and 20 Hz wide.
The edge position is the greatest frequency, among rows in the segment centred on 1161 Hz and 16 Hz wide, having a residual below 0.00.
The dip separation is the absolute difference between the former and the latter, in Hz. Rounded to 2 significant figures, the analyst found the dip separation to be 86 Hz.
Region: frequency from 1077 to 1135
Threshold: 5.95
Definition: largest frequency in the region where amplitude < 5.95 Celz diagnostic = 1130 Hz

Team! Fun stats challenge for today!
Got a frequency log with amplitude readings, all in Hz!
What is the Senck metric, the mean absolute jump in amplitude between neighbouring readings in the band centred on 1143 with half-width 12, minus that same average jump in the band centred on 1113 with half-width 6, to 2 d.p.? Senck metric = -0.01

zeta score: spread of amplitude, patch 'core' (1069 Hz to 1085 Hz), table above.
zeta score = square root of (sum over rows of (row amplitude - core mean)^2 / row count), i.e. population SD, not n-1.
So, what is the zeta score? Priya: 0.6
